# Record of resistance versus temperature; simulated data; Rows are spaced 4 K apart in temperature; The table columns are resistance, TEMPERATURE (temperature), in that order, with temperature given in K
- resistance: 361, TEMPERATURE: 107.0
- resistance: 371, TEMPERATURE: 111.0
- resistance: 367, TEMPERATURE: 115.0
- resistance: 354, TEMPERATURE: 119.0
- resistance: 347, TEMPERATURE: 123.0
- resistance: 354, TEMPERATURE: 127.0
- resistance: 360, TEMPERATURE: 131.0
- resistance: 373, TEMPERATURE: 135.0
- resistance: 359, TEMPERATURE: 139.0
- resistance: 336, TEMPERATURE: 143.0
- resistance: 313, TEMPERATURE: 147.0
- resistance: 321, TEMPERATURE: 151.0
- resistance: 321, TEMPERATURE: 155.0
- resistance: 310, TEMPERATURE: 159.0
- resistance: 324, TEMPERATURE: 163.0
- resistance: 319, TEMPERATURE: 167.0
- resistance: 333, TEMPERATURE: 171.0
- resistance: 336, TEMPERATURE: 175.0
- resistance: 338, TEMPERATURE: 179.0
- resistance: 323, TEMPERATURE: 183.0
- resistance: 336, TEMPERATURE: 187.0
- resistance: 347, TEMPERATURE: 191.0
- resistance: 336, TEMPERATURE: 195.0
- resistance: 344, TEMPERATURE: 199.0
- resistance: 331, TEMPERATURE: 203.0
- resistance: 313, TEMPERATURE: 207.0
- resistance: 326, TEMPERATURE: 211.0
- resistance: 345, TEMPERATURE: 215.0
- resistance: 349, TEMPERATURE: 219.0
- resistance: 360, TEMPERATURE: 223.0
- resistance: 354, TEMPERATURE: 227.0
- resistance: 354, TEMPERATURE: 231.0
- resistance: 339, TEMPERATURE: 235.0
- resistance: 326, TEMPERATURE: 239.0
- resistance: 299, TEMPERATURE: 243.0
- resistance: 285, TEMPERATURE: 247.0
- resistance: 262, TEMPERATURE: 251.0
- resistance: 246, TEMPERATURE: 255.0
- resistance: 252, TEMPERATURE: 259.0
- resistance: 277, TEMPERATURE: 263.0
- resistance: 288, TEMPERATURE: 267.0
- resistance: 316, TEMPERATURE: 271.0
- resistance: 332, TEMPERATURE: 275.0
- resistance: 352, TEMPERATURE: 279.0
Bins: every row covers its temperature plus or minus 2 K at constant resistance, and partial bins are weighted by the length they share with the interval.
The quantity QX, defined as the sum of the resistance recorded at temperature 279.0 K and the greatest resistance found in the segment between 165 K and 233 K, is 712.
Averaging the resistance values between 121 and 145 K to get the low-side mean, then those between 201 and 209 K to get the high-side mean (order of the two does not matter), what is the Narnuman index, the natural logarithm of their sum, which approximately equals 6.52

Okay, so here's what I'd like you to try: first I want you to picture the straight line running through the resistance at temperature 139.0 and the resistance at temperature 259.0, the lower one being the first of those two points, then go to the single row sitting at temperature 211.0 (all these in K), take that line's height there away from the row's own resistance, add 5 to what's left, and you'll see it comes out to 36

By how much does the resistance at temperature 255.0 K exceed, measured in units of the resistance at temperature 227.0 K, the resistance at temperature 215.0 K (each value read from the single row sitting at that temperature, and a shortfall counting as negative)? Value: -0.28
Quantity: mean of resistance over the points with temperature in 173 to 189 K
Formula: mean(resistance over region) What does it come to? 333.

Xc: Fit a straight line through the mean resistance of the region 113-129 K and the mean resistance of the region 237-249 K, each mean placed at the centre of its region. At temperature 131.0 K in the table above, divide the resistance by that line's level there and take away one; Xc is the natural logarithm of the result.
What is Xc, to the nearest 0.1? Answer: -3.7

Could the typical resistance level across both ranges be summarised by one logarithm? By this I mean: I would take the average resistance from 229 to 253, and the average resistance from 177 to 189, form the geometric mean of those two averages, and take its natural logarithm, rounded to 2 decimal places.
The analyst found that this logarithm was 5.77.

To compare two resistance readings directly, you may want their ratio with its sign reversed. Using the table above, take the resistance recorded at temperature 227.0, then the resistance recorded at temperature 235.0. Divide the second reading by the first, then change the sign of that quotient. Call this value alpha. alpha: -0.958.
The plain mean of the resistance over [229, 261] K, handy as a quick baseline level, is 295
